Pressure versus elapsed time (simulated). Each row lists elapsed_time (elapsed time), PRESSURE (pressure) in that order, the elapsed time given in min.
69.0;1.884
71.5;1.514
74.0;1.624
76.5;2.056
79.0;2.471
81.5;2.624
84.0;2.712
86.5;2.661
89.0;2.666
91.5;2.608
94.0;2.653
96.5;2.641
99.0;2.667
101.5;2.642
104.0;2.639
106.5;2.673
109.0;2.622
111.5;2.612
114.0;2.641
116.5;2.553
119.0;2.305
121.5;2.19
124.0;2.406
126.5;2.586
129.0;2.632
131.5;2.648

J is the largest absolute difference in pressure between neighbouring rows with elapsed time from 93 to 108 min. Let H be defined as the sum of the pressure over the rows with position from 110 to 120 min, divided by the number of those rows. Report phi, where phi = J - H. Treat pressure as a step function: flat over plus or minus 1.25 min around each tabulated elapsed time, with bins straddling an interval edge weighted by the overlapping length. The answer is -2.49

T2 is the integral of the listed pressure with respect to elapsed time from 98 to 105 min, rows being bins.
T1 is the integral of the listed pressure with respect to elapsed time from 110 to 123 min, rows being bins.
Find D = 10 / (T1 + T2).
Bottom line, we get 0.20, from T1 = 32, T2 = 19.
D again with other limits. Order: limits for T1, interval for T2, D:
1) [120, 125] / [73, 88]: 0.21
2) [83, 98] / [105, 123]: 0.12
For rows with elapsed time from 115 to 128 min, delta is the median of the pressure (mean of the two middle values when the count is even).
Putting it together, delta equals 2.41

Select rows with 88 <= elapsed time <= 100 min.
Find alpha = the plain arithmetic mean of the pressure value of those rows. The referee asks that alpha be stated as 2.65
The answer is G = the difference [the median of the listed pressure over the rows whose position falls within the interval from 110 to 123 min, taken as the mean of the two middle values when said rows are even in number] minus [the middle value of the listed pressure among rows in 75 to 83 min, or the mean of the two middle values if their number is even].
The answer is 0.08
